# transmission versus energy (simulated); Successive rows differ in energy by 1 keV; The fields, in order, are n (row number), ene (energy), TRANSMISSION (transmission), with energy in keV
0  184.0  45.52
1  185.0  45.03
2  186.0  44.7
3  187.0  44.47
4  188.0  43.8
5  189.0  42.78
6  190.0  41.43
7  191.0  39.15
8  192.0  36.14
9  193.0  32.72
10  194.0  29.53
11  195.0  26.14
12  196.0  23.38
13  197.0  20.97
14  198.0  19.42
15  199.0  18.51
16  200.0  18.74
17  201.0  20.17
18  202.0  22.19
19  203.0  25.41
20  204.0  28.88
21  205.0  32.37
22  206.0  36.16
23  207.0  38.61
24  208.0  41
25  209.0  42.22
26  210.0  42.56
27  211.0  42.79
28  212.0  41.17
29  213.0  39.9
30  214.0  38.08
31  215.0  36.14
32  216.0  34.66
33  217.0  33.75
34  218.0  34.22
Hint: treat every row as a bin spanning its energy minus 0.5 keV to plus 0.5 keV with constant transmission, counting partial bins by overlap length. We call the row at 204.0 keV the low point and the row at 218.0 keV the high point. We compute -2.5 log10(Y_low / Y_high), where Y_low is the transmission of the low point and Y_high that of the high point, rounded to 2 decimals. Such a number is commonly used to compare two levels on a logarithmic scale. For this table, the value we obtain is 0.18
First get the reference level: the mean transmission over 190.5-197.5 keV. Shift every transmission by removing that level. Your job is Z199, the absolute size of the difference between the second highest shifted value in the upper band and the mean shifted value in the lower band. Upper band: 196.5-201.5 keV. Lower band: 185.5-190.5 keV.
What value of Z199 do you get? 23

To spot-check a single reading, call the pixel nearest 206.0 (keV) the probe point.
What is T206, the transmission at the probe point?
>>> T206 36.16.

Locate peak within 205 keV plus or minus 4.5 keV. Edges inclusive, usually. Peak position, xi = 209.0 keV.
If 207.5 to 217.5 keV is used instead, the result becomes 211.0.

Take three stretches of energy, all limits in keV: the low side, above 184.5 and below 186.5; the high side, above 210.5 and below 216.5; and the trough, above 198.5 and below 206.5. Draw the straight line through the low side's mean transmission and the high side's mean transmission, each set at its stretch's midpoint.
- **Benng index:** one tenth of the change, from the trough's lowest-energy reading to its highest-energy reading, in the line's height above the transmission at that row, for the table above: -1.9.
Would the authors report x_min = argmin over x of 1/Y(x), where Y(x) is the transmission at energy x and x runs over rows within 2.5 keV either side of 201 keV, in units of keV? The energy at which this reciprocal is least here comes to 203.0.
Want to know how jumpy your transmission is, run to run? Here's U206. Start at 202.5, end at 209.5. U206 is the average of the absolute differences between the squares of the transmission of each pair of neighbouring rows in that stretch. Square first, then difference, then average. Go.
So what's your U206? 189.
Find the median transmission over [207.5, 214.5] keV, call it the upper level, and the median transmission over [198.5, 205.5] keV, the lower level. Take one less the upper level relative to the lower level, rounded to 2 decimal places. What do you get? -0.86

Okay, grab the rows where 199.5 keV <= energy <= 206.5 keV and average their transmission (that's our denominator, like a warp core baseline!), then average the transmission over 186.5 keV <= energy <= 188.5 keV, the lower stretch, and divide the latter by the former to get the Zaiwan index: 1.7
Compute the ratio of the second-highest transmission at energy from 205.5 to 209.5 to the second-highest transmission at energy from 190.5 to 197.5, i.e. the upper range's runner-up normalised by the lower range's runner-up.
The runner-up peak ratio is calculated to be 1.1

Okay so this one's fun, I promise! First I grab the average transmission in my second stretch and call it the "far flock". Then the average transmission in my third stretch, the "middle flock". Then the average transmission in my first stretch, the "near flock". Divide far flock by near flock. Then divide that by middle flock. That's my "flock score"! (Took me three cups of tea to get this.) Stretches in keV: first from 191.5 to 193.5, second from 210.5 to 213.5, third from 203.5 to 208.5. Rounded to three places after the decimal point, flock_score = 0.034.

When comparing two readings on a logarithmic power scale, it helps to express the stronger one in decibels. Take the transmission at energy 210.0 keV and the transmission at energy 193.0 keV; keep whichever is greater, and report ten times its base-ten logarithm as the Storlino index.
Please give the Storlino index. 16.3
